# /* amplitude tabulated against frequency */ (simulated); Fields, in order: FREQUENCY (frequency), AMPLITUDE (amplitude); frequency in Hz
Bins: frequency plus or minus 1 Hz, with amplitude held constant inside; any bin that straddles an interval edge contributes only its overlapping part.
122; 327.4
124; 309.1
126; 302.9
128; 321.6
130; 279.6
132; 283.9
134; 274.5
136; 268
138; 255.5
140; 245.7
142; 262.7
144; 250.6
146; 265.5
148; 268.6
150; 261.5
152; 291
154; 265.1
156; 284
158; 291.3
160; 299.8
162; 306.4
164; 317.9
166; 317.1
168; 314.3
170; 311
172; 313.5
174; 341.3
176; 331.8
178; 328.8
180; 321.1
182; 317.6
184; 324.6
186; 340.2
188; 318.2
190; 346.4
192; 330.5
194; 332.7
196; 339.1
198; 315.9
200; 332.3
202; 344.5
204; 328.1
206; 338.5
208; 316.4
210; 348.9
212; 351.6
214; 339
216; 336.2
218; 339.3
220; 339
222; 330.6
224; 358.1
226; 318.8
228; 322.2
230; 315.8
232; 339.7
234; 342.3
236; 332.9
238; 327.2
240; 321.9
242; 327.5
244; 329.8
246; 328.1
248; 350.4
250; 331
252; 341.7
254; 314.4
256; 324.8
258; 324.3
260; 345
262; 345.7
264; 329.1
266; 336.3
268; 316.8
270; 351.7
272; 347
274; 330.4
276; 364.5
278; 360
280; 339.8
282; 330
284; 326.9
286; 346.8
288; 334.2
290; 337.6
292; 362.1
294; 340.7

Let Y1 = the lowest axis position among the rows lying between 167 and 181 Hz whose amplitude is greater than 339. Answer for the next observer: 174 Hz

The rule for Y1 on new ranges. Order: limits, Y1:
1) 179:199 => 186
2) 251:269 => 252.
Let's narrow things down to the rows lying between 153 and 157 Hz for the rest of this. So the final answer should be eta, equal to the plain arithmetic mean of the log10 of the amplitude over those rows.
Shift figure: 2.44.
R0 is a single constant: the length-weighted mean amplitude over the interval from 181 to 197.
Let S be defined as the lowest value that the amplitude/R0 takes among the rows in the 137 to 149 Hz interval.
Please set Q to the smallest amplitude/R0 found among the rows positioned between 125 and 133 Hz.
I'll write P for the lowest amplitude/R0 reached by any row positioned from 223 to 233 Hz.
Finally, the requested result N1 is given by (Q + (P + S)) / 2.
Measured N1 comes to 1.27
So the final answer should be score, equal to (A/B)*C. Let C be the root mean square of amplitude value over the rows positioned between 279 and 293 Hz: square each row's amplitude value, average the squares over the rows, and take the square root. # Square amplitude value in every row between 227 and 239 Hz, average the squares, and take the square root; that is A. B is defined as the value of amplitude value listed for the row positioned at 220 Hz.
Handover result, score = 331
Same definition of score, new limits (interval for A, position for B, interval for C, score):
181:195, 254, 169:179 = 342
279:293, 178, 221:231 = 340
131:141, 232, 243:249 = 263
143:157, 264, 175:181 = 268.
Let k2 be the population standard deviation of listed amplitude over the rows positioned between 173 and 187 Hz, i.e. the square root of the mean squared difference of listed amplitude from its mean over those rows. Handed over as 8.4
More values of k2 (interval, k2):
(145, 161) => 13.9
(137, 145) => 6.3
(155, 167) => 12.5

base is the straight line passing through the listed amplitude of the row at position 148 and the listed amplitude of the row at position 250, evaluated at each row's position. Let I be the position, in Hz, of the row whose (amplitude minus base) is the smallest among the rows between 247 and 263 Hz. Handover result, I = 254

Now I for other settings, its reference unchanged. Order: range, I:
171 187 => 182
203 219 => 208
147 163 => 150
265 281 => 268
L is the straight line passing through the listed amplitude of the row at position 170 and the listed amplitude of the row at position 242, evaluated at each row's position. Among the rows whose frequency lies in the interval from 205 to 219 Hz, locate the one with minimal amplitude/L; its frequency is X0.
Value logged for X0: 208 Hz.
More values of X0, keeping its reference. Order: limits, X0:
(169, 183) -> 170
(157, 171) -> 158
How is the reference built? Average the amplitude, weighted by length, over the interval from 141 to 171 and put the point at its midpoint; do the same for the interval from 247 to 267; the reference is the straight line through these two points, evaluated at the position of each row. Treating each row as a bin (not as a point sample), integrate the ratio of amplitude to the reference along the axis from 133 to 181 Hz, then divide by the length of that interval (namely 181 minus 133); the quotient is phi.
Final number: 1.01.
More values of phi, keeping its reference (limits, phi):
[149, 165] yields 1.01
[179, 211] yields 1.08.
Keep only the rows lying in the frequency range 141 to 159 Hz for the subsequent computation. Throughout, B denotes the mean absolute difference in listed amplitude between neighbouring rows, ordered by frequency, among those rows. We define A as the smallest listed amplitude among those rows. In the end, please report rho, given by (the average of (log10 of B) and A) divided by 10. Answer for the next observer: 12.6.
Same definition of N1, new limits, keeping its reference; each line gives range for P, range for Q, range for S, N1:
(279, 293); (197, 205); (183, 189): 1.45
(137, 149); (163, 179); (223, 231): 1.32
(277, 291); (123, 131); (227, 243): 1.39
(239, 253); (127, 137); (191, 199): 1.37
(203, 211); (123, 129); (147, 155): 1.33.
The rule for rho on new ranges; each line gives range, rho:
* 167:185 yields 15.6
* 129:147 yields 12.3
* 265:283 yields 15.9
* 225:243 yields 15.8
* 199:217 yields 15.9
